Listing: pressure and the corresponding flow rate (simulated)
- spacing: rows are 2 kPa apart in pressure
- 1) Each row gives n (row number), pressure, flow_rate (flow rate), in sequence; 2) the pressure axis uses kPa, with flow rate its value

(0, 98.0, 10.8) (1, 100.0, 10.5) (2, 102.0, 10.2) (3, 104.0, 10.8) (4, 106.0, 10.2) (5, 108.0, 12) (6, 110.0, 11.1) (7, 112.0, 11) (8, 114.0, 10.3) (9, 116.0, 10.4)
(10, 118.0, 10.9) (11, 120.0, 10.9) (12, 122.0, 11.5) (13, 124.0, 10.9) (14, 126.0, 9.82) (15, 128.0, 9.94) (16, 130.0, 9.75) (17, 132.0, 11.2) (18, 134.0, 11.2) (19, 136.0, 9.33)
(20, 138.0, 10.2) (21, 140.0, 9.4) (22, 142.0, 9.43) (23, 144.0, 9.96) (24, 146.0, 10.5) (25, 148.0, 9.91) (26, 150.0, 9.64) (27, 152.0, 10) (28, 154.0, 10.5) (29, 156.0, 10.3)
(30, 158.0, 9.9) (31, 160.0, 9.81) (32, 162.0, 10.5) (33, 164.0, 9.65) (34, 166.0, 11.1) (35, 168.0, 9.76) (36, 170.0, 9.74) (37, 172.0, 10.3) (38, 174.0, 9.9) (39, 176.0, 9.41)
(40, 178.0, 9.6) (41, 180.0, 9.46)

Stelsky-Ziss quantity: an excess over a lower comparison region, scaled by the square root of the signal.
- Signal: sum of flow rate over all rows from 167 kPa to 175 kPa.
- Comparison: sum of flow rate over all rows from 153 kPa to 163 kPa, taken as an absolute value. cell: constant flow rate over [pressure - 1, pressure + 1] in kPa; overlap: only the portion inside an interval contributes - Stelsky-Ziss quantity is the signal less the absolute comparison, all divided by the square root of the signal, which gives -2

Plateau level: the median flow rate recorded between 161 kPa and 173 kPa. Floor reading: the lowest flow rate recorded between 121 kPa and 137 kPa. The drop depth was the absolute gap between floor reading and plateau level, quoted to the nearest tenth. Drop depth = 0.7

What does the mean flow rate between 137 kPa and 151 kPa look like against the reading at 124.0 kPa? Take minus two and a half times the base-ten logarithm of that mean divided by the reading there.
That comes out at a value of 0.11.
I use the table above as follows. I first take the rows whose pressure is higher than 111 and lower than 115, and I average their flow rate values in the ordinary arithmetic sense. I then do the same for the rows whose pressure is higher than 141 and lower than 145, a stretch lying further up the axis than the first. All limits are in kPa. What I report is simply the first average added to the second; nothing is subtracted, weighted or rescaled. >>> 20.3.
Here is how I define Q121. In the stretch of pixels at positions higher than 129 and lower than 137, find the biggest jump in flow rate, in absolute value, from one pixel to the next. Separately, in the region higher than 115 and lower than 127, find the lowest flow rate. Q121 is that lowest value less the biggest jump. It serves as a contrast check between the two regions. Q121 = 7.95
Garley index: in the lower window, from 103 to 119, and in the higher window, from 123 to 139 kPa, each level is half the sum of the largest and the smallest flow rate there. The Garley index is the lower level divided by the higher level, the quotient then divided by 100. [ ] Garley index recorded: 0.0108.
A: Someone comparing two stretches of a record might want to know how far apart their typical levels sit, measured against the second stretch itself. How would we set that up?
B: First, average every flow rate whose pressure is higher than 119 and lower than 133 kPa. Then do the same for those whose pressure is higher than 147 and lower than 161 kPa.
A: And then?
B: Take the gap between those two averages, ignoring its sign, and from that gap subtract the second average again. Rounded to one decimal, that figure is -9.4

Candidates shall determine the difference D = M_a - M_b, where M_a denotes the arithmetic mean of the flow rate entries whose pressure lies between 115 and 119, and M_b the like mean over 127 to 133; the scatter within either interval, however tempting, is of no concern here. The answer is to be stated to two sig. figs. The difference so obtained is 0.35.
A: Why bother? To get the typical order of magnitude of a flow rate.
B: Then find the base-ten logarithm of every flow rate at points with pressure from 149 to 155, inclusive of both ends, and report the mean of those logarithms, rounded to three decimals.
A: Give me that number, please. 1.002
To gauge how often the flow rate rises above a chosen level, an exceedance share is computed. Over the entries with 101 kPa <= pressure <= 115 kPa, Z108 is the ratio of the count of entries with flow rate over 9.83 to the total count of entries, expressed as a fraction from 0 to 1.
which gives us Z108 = 1.00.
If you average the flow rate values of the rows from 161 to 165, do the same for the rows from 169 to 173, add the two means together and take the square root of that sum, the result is 4.48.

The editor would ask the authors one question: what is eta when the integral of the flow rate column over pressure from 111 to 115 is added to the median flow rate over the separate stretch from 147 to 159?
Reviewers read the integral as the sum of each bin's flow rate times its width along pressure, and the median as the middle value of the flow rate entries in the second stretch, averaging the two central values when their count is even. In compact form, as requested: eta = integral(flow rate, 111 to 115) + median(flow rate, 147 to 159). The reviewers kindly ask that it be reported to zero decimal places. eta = 53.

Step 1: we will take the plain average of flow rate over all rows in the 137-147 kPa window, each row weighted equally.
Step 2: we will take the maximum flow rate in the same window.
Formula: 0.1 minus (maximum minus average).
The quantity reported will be -0.5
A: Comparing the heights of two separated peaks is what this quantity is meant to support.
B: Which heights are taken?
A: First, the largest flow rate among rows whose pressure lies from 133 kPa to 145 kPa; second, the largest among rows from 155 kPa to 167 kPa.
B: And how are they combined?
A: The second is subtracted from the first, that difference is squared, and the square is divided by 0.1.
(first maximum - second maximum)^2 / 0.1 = 0.1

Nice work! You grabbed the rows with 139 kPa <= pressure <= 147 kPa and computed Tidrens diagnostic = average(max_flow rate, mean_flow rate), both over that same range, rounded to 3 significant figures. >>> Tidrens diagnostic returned 10.2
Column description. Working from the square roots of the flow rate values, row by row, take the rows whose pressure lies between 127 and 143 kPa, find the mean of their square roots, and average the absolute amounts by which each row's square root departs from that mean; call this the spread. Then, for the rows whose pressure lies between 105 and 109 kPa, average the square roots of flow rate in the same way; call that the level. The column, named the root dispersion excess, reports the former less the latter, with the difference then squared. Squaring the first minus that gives 10.5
